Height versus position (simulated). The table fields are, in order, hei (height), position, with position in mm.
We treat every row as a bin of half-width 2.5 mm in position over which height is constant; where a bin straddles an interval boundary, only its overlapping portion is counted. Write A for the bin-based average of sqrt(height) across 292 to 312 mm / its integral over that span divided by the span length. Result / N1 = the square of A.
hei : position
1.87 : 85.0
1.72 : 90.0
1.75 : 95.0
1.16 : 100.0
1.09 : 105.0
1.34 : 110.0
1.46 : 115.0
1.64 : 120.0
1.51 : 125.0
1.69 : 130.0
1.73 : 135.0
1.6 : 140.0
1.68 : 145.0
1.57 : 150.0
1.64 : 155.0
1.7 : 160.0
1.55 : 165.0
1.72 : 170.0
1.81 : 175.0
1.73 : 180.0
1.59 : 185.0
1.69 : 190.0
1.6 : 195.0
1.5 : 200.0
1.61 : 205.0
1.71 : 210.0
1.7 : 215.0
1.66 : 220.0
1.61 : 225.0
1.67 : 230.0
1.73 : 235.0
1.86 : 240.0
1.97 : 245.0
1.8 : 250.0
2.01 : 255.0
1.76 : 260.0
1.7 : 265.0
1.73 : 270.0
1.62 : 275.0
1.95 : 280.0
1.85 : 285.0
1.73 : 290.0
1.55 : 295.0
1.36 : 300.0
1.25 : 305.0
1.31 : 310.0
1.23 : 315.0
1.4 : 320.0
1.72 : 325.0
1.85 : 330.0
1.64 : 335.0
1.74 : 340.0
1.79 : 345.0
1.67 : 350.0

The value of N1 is 1.38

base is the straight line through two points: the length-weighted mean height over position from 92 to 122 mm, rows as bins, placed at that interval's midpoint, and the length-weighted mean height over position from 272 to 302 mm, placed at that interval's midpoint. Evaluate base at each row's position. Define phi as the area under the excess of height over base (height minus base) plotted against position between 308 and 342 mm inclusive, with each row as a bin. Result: -6.3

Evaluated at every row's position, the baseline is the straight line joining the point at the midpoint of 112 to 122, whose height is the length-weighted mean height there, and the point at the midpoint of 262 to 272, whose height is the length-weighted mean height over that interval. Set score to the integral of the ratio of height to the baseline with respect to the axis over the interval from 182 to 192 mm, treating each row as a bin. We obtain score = 10.1 mm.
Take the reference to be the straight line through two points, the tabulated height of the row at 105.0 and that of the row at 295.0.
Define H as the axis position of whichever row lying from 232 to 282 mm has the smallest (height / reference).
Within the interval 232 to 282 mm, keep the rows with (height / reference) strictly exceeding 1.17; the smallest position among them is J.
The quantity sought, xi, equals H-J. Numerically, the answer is 40 mm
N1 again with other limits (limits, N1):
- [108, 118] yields 1.41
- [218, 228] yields 1.64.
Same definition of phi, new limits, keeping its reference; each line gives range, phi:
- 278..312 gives -4.3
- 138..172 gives 5.3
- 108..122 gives 0.8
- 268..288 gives 2.4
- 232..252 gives 4.5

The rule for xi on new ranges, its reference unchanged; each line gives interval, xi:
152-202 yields 45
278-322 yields 35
